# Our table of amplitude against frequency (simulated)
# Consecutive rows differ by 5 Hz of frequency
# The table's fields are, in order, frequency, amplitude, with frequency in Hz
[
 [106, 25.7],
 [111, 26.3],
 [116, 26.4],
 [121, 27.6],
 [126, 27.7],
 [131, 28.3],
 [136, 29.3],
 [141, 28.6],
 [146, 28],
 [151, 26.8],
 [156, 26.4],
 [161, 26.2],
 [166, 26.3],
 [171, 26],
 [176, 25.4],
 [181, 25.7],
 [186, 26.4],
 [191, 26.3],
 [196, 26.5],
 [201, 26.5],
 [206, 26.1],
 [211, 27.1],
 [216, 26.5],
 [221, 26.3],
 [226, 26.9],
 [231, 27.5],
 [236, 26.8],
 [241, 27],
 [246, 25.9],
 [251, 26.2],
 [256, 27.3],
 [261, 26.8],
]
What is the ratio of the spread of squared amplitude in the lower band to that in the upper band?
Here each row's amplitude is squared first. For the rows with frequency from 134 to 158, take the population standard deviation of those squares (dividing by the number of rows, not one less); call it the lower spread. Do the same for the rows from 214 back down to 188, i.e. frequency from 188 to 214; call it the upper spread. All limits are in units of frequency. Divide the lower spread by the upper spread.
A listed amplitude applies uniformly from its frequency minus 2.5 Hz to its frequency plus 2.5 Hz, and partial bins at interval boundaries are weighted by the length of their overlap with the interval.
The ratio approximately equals 3.4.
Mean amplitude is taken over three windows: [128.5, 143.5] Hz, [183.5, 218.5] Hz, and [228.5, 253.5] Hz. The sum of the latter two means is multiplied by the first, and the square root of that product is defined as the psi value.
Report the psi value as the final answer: 39.1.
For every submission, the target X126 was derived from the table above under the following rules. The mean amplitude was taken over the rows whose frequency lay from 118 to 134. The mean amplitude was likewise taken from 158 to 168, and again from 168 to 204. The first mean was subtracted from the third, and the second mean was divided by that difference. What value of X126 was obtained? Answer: -15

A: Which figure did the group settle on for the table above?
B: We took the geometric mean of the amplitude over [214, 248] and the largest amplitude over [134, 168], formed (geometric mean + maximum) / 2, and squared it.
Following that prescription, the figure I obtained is 784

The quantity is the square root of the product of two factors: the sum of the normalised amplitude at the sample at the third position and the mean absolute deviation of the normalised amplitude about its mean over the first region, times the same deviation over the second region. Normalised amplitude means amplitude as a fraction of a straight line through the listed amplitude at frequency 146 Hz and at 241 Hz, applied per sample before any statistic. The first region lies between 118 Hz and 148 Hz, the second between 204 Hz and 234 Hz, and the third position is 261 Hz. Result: 0.133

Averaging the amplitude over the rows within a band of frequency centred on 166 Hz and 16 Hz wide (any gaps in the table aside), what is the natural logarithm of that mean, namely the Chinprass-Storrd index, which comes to 3.264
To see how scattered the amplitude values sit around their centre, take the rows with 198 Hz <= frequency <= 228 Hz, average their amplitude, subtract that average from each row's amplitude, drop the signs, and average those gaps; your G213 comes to 0.29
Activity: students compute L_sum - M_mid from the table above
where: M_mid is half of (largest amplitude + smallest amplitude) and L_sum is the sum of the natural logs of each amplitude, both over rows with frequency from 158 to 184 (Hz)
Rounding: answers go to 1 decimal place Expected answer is -9.6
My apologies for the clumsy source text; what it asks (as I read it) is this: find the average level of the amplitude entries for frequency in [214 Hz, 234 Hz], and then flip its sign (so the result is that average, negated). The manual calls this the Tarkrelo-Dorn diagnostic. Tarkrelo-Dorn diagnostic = -26.8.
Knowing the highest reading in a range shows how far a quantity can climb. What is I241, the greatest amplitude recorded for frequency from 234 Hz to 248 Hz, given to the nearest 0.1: 27.0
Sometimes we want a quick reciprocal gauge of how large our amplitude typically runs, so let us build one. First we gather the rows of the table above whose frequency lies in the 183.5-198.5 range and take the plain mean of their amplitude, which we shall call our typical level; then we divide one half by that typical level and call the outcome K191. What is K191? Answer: 0.0189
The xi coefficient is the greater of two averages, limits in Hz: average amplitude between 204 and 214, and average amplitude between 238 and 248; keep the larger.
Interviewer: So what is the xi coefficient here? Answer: 26.6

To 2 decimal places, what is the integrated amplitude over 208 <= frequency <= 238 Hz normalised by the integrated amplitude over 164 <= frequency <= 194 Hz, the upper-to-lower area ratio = 1.03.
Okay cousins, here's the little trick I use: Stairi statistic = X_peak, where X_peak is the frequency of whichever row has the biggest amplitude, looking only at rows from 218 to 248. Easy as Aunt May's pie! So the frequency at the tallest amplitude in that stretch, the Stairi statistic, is 231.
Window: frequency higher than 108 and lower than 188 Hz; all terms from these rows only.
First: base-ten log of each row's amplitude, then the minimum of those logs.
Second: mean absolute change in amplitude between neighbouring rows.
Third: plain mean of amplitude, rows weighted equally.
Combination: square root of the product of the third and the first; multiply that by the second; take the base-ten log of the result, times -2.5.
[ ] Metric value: -1.3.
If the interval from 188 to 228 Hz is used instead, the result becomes -1.0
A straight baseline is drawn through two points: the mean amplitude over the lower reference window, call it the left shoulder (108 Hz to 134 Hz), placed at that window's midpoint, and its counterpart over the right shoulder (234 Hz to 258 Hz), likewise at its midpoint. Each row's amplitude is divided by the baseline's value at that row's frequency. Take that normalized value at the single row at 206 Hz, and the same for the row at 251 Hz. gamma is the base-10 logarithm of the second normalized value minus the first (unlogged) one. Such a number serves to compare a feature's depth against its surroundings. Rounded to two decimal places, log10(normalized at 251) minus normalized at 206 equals -0.98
